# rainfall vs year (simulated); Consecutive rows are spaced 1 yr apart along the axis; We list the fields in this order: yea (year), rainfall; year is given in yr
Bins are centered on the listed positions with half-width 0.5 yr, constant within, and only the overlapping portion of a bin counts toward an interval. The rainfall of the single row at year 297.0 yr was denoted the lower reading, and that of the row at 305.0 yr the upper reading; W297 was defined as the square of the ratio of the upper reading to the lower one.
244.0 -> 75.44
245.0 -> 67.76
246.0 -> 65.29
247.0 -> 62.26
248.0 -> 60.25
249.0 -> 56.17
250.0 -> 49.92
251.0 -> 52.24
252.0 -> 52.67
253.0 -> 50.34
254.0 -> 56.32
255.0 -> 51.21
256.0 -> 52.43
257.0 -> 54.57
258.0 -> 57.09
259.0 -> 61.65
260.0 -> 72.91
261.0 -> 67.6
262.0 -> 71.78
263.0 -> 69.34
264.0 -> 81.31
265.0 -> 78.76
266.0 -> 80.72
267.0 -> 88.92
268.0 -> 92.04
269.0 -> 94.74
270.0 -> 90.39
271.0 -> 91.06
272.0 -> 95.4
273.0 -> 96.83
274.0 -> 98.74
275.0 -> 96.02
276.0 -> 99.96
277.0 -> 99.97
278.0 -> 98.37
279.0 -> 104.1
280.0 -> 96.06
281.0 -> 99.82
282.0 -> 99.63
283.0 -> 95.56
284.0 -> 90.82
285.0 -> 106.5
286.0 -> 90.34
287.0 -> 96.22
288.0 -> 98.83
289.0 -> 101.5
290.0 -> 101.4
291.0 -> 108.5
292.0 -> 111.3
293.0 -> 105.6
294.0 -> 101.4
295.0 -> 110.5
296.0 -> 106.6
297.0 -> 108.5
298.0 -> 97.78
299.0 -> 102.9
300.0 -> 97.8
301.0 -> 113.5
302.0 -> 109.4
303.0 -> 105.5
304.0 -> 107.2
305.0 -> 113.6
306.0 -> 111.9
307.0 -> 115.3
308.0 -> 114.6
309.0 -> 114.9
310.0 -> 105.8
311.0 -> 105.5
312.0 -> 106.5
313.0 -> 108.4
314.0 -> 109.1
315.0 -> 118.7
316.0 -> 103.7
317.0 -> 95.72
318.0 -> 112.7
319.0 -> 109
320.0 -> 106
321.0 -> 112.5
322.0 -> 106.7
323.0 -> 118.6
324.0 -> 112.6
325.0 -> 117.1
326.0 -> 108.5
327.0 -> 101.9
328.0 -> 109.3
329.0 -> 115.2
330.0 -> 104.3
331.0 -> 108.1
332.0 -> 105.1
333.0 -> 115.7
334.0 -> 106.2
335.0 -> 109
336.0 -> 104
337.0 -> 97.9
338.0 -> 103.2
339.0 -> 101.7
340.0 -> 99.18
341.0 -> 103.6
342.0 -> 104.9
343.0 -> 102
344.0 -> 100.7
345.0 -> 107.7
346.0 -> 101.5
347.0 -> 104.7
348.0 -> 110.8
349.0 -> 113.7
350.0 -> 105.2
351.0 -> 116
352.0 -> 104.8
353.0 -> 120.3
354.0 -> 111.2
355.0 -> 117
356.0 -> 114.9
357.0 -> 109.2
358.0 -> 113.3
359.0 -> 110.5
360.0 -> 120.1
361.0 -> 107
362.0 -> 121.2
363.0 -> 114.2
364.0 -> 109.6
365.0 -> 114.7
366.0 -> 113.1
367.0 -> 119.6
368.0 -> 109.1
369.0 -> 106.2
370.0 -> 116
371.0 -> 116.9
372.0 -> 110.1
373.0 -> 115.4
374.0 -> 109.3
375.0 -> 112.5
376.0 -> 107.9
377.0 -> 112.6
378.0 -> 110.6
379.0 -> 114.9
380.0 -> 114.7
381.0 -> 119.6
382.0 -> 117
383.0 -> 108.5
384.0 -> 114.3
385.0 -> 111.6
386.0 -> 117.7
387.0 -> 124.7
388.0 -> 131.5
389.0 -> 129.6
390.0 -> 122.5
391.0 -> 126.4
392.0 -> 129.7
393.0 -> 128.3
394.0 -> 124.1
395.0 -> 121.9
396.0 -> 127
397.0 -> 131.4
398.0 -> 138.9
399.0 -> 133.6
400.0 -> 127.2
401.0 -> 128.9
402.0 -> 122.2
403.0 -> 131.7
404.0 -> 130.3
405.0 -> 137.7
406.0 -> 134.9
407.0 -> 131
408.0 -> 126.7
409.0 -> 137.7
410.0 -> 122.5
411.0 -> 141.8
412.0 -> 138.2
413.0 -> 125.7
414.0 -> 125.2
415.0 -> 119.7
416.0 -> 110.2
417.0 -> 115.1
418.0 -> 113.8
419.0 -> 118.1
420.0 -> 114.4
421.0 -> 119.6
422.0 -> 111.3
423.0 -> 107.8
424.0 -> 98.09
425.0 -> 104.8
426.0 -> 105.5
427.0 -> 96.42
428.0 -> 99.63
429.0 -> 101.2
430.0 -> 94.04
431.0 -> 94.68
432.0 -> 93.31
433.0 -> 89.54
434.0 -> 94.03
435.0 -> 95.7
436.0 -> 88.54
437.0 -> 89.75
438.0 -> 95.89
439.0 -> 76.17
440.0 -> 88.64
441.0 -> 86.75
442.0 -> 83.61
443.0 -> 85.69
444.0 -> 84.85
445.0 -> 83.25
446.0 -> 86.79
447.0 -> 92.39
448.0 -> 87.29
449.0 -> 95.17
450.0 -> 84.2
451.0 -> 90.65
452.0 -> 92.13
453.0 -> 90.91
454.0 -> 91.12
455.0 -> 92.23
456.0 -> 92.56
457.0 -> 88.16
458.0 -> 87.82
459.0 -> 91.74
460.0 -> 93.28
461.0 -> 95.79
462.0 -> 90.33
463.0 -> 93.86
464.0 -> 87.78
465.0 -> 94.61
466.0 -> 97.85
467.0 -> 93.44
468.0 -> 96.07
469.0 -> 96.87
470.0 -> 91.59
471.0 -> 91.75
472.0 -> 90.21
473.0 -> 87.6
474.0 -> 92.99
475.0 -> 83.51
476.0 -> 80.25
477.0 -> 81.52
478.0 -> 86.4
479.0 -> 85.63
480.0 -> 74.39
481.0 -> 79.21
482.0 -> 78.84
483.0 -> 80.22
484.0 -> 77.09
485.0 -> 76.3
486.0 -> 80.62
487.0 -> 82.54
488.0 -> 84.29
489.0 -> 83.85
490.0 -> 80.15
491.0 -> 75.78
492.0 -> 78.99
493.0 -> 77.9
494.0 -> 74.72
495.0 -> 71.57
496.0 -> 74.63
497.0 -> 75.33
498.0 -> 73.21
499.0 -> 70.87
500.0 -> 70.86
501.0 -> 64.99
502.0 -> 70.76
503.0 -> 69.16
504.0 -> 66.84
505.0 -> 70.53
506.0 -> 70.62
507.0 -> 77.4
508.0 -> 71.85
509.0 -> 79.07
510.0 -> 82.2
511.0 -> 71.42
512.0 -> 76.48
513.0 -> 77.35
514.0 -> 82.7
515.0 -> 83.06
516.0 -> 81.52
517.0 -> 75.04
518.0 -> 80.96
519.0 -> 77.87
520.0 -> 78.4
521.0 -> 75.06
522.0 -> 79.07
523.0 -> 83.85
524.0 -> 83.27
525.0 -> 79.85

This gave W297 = 1.10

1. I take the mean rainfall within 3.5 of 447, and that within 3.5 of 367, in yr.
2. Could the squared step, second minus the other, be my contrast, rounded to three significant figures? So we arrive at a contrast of 620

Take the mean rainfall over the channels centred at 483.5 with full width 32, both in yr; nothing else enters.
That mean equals 82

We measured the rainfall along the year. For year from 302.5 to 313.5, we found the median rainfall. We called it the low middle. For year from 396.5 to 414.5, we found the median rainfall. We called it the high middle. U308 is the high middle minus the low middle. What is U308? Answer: 23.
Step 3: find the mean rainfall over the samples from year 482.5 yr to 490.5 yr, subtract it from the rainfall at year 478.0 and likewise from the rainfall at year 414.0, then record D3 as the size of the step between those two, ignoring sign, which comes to 39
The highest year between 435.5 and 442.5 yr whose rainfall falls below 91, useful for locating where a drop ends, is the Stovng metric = 442.0 yr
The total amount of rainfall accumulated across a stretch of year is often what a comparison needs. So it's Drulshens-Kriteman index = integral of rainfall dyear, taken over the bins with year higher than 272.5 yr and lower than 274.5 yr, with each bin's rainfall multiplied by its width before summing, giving 196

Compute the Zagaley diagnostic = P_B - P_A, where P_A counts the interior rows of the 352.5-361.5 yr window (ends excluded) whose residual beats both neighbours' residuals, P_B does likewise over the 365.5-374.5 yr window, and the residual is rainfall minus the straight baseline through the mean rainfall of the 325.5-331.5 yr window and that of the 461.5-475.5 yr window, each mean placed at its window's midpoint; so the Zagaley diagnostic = 0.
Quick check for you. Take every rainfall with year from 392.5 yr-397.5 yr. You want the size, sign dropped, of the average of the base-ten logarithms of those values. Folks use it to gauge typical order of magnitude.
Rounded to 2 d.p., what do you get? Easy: 2.10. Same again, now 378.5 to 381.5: 2.07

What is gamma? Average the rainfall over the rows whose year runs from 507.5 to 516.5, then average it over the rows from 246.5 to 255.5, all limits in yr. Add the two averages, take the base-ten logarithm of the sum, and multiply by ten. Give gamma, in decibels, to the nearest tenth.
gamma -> 21.2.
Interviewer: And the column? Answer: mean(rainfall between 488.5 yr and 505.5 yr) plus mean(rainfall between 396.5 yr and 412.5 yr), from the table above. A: 206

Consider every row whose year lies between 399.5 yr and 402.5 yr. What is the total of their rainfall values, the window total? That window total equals 378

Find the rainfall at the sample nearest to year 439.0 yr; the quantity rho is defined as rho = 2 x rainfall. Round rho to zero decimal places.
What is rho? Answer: 152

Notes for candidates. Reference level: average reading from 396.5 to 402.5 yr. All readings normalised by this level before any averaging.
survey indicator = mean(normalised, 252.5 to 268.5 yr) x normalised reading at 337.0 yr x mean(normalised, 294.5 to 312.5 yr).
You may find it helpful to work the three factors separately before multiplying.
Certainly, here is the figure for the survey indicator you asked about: 0.32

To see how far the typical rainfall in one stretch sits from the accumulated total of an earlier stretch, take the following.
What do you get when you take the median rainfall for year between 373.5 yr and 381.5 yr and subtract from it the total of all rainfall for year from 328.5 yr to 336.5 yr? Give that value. -755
